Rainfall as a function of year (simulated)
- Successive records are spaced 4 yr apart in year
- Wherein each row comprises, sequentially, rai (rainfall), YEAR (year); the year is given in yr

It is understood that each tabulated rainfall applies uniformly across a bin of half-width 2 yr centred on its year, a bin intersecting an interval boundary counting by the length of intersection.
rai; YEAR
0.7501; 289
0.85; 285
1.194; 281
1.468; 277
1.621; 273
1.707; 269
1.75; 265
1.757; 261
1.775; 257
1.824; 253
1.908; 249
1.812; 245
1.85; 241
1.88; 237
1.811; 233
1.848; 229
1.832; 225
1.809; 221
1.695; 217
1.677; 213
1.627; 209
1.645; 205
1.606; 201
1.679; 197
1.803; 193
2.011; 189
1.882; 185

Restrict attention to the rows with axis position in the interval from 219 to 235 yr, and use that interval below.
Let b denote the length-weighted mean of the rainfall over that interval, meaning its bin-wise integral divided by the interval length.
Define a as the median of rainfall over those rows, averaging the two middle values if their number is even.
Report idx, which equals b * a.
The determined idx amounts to 3.32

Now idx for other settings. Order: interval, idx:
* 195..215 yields 2.71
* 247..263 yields 3.27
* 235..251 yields 3.47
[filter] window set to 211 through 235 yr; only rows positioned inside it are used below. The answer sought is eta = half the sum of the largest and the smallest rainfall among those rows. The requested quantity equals 1.76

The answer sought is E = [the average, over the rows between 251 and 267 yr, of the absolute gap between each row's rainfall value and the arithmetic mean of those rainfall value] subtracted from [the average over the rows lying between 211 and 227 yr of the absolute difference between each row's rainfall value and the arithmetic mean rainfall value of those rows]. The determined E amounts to 0.04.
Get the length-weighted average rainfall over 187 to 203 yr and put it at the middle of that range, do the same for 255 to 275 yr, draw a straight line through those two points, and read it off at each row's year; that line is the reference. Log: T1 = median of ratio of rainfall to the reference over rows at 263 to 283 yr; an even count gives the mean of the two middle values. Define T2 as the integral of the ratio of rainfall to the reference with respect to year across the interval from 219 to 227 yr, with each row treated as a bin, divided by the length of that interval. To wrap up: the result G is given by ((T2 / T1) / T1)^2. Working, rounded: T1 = 0.94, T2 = 1.04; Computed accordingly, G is 1.35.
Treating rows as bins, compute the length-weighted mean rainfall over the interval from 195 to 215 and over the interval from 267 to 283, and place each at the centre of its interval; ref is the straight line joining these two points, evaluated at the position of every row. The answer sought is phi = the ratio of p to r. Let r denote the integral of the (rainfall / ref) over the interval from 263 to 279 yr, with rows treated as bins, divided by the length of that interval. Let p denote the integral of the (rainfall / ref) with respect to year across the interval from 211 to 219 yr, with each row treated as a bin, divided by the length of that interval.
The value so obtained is 0.95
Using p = 1.04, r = 1.09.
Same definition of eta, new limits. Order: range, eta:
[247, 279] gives 1.69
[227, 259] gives 1.84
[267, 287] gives 1.28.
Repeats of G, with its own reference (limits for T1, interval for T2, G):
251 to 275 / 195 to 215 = 0.81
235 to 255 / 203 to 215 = 0.68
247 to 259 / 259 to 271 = 0.83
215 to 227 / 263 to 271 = 0.89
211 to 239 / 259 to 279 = 0.81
